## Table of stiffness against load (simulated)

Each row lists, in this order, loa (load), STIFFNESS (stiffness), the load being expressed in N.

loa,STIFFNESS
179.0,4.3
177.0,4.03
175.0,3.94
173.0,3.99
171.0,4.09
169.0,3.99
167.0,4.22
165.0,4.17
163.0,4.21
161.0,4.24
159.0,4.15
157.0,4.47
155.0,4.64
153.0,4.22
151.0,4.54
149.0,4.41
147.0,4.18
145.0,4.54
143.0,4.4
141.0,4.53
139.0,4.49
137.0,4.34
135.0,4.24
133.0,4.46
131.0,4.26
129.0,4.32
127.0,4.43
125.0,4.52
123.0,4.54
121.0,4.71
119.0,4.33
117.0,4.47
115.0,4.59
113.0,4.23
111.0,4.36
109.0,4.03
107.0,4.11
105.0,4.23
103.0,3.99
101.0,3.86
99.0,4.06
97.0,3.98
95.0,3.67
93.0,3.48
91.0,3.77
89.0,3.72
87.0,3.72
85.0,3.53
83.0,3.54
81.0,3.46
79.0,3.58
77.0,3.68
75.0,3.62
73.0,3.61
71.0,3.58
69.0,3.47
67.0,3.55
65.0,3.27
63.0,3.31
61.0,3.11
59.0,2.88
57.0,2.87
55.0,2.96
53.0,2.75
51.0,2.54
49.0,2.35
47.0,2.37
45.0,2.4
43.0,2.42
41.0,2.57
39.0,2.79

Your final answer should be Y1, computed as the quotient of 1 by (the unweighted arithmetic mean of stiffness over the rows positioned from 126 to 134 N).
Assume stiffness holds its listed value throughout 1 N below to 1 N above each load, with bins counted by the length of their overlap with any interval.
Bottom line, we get 0.229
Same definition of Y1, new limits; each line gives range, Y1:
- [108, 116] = 0.232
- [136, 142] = 0.225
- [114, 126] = 0.221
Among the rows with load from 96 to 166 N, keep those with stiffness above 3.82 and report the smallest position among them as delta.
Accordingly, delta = 97.0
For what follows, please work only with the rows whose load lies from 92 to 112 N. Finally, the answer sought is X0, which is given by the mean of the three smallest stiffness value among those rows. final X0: 3.67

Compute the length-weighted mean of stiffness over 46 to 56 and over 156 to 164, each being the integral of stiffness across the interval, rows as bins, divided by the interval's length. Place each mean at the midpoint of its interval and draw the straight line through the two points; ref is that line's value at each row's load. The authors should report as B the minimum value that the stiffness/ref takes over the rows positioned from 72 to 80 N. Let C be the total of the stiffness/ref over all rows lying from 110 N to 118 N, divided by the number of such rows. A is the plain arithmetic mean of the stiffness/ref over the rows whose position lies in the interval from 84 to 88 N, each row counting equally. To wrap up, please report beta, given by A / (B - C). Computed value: -21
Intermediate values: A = 1.16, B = 1.18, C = 1.24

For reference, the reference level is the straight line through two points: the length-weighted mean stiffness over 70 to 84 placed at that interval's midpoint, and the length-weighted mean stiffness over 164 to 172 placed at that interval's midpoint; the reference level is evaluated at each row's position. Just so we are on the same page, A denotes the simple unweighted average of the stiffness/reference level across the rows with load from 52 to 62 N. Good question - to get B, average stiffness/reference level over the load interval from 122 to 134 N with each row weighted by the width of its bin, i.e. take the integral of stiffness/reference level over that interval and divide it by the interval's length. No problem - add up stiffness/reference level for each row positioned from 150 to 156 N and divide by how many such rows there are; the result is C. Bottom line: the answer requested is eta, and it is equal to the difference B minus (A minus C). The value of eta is 1.41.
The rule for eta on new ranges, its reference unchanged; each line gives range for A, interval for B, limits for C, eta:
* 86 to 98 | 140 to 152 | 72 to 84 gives 1.10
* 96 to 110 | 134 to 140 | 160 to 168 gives 1.05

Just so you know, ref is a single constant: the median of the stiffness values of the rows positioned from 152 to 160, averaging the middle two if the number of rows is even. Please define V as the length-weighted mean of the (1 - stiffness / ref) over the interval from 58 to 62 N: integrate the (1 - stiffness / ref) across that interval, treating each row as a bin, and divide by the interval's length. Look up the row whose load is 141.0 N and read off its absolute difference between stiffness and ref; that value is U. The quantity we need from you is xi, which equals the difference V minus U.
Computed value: 0.13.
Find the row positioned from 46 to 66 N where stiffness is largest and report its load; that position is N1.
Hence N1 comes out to 63.0 N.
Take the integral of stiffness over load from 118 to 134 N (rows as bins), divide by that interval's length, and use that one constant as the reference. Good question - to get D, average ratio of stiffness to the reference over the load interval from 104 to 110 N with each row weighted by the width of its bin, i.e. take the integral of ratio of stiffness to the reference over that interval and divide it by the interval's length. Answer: 0.93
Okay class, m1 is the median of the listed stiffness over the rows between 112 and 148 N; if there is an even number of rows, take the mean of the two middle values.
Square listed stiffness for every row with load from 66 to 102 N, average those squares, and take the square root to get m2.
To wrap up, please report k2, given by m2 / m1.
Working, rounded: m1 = 4.4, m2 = 3.66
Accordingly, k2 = 0.82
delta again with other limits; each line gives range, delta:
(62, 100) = 97.0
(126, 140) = 127.0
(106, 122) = 107.0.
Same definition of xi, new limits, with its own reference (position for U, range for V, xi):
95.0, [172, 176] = -0.59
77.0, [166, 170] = -0.61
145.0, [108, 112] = -0.16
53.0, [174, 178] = -1.51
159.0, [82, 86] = -0.01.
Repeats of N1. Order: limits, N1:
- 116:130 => 121.0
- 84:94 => 91.0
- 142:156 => 155.0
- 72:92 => 91.0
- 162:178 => 167.0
